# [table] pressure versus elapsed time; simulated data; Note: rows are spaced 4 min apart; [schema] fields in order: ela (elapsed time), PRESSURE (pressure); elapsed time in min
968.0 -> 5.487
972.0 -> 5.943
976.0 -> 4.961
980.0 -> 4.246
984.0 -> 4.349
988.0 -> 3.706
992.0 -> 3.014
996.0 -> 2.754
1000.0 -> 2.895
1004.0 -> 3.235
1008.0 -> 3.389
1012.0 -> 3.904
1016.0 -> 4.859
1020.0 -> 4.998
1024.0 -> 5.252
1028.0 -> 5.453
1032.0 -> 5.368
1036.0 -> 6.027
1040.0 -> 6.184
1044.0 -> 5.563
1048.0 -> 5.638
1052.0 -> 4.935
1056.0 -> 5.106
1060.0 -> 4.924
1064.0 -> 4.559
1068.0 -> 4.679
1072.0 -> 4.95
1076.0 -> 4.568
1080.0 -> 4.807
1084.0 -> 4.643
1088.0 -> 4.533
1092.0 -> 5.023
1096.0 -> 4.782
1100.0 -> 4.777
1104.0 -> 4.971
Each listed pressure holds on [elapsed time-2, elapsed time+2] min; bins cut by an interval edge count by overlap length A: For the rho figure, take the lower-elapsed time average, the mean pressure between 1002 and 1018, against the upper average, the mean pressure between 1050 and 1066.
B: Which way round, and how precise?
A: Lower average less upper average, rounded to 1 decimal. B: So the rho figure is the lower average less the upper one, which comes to -1.0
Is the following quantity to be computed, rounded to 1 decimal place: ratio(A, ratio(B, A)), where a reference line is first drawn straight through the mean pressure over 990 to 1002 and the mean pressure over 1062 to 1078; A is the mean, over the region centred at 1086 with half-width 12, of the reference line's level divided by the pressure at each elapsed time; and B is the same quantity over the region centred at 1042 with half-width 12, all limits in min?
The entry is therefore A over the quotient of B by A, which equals 1.6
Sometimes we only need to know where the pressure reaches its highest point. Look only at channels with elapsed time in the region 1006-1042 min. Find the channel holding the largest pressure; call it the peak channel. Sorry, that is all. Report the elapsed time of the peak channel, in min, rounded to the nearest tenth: 1040.0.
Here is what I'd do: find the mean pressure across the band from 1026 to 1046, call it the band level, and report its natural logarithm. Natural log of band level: 1.74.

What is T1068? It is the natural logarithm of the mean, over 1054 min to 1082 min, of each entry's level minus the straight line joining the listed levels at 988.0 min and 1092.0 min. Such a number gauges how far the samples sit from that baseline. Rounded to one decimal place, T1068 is -2.5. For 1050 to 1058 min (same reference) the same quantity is -0.7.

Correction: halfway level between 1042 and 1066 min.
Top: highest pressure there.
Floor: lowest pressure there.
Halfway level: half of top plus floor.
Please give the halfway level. 5.1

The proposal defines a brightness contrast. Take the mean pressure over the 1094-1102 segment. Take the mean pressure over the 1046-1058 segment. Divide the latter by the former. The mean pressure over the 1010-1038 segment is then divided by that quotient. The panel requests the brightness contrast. 4.7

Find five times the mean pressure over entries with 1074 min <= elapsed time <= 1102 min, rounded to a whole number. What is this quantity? 24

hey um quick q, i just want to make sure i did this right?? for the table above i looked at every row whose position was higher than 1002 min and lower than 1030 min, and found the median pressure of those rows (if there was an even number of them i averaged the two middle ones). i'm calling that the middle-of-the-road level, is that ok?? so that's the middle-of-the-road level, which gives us 4.86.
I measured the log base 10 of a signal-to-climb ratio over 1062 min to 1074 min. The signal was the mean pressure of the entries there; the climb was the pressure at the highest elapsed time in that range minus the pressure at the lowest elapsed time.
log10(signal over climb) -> 1.1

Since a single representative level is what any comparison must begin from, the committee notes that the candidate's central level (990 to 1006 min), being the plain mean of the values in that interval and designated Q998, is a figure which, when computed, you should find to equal 3.0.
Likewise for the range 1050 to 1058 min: 5.0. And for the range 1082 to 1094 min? 4.7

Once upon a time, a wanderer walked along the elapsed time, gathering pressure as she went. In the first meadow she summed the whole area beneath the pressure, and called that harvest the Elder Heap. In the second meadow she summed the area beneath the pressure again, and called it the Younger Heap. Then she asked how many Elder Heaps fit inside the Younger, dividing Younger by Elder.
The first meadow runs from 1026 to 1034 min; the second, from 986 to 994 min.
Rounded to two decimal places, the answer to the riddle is 0.62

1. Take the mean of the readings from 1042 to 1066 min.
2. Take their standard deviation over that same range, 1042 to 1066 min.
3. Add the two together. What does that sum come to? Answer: 5.5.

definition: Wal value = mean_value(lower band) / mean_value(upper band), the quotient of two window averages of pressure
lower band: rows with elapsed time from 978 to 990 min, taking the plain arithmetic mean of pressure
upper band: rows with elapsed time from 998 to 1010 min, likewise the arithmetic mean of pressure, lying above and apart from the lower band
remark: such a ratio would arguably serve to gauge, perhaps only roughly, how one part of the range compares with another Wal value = 1.3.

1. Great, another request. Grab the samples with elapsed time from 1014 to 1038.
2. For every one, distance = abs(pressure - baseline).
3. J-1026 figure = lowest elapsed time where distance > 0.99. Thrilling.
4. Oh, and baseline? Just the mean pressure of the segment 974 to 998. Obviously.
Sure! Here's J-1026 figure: 1016.0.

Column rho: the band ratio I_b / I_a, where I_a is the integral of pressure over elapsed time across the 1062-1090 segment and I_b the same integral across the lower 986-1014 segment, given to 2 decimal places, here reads 0.70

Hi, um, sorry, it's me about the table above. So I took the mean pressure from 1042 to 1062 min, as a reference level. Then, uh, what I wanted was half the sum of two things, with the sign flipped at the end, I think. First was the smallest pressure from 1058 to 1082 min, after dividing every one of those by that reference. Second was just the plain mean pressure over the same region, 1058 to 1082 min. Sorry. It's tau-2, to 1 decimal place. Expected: -2.8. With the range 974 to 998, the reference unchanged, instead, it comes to -2.2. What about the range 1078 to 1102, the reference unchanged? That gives -2.8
